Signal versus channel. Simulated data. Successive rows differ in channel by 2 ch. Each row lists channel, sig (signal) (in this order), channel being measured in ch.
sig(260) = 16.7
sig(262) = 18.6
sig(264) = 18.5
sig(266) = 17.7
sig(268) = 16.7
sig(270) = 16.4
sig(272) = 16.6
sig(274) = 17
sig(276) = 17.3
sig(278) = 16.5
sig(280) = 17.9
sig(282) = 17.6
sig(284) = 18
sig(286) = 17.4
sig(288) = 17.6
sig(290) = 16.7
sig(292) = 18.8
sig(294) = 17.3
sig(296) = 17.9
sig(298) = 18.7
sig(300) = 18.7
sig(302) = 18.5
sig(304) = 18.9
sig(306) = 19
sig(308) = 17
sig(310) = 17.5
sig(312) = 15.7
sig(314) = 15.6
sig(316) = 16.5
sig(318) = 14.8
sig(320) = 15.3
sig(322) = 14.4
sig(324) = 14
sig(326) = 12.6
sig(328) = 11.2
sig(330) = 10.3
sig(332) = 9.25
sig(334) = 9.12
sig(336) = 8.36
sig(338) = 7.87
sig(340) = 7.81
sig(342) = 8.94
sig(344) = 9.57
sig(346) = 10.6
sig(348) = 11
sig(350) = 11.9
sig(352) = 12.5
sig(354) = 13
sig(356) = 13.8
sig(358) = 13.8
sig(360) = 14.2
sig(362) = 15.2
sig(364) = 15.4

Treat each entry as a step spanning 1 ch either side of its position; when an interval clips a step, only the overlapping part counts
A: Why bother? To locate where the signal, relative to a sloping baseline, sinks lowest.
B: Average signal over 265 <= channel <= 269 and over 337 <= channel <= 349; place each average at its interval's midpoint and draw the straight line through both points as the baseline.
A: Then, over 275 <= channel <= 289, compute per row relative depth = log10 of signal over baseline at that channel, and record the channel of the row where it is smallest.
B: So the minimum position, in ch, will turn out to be 278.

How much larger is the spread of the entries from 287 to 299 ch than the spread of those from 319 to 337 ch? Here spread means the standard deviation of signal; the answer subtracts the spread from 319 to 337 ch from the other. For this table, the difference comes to -1.7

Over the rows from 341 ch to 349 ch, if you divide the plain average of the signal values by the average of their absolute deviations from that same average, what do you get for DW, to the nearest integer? 13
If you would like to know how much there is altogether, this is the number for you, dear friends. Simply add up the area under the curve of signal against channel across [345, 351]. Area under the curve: 67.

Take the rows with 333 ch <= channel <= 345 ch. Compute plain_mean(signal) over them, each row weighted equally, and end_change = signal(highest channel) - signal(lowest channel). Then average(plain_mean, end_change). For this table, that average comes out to 4.5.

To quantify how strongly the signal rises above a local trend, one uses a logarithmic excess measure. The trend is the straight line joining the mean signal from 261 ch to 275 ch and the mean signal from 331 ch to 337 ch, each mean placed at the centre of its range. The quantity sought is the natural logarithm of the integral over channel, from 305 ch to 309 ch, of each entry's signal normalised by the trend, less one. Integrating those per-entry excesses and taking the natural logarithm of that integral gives 0.60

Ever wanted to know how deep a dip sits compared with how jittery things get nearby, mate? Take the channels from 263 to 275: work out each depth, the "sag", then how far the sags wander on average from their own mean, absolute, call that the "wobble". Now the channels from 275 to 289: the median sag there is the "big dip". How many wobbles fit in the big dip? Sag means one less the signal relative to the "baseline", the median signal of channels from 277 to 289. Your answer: 0.0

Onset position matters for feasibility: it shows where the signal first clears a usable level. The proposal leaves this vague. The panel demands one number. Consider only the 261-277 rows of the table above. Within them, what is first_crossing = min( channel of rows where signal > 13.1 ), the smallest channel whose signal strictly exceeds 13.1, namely 262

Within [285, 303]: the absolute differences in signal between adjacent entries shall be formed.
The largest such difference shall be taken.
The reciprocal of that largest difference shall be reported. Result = 0.5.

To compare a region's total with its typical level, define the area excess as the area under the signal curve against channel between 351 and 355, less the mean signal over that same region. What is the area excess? 38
